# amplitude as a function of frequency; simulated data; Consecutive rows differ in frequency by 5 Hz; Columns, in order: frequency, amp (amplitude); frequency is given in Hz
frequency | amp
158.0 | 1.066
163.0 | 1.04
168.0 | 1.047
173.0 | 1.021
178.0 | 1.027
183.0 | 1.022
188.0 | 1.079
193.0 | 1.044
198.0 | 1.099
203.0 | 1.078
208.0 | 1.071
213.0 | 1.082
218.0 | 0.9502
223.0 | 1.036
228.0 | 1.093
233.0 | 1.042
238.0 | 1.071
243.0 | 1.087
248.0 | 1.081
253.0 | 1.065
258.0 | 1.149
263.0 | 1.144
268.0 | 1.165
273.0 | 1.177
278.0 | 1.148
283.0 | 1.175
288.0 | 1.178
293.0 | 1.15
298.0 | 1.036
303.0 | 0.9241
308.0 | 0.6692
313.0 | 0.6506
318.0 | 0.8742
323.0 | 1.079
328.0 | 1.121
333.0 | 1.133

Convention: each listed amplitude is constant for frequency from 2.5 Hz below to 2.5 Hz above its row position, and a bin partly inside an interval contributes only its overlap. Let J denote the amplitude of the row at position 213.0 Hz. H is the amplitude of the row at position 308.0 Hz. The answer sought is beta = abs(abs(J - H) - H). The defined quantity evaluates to 0.26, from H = 0.6692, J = 1.082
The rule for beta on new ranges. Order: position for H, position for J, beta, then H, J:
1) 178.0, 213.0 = 0.97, 1.027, 1.082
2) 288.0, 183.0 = 1.02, 1.178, 1.022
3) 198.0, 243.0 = 1.09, 1.099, 1.087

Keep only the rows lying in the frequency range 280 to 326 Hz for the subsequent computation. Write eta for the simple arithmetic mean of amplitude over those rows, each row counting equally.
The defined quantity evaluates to 0.97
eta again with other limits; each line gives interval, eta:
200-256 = 1.06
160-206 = 1.05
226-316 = 1.06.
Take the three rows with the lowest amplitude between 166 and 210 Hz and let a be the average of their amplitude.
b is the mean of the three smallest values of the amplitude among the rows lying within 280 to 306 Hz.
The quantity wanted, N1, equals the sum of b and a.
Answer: 2.06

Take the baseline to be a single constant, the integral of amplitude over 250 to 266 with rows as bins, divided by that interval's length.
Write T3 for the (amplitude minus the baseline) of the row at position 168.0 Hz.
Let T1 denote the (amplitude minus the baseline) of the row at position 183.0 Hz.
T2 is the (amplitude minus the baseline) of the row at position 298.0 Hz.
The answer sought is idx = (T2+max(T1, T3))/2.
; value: -0.078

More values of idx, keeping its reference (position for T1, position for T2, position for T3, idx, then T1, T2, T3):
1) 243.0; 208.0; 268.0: -0.002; -0.03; -0.05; 0.045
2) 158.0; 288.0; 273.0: 0.058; -0.05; 0.06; 0.057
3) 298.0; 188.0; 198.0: -0.031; -0.08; -0.04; -0.021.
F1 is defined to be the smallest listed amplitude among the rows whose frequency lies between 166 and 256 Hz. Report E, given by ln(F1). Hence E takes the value -0.05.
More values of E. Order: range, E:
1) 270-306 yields -0.08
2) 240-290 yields 0.06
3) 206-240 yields -0.05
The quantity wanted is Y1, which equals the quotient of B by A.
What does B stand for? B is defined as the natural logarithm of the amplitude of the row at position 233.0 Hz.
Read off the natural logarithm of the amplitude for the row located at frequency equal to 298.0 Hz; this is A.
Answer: 1.2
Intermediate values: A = 0.035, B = 0.041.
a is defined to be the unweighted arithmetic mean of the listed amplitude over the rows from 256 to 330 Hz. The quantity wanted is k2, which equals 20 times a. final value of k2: 20.85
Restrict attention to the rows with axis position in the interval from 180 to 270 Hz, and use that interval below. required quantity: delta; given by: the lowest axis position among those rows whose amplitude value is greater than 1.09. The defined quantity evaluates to 198.0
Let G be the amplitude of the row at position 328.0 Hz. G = 1.121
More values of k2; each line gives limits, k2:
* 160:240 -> 21.00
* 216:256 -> 21.06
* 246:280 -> 22.65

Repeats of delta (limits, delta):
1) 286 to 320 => 288.0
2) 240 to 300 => 258.0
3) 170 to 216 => 198.0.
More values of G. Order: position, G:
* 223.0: 1.036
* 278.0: 1.148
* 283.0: 1.175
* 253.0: 1.065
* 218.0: 0.9502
